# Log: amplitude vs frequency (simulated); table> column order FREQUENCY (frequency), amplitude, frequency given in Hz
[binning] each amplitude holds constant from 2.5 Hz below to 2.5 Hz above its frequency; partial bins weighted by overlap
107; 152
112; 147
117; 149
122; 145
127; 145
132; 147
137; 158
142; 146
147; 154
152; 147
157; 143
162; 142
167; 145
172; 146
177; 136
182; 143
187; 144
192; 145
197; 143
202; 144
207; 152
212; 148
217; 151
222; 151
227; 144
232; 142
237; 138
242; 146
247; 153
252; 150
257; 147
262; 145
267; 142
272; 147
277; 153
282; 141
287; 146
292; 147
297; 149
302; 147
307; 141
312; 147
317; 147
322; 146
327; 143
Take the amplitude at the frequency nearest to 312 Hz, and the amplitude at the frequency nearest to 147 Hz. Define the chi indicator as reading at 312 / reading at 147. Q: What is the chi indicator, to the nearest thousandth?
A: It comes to 0.955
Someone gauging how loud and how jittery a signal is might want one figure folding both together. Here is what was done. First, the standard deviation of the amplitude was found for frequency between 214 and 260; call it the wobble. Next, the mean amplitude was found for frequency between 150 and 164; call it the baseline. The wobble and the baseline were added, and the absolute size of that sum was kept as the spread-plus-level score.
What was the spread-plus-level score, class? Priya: 149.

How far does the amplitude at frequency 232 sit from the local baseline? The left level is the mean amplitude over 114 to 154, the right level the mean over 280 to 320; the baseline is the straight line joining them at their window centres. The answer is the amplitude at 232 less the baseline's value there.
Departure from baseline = -5.0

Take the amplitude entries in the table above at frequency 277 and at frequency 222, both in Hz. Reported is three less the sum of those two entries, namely -301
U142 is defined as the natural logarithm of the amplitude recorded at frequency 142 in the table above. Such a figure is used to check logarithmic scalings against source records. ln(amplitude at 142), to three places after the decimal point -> 4.984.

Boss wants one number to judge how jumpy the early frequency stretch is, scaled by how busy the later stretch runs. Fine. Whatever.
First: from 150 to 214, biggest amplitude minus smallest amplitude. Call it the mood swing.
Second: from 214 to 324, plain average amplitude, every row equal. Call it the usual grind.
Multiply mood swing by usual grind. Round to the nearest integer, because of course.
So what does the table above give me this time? 2342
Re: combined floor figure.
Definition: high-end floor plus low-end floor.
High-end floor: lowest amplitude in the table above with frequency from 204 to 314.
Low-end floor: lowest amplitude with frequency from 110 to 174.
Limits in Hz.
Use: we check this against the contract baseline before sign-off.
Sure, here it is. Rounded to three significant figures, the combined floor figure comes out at 280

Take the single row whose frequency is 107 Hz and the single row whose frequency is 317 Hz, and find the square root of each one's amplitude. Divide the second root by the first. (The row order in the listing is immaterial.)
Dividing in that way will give 0.983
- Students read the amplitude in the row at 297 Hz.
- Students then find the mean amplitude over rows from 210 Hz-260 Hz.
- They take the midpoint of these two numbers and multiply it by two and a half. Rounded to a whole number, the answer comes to 370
